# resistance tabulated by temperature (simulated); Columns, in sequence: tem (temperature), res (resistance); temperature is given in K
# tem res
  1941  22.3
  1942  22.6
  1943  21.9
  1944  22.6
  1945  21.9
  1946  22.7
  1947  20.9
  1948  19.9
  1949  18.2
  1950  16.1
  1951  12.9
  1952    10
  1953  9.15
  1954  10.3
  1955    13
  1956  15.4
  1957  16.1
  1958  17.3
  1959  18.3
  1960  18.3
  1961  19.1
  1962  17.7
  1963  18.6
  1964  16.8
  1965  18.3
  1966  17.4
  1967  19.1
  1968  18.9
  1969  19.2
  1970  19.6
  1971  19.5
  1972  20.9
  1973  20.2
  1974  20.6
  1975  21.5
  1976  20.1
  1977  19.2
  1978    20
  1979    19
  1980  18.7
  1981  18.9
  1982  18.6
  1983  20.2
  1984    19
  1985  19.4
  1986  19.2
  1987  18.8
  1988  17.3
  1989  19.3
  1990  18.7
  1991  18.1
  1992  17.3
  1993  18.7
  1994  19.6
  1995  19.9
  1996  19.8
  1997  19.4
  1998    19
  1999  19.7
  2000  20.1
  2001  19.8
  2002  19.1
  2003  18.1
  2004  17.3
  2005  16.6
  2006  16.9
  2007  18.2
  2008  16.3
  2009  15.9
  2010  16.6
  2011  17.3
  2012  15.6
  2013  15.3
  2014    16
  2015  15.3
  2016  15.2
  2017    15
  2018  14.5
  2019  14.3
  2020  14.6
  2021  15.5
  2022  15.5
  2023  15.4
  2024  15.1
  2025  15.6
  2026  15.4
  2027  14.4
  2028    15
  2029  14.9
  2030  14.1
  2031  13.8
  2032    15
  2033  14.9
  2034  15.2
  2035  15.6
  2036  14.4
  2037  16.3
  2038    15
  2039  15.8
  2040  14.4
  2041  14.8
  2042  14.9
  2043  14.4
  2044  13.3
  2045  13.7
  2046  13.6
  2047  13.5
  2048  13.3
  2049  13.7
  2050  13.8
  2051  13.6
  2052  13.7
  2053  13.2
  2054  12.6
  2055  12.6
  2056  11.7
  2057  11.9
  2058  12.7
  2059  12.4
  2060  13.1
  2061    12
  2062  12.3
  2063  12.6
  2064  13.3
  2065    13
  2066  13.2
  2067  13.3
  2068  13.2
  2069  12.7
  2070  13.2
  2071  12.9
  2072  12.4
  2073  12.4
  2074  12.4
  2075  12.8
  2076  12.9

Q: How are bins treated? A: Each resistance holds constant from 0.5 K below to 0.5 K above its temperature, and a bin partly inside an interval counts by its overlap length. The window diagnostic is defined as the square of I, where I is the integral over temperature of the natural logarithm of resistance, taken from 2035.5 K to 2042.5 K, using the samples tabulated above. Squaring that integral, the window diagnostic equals 361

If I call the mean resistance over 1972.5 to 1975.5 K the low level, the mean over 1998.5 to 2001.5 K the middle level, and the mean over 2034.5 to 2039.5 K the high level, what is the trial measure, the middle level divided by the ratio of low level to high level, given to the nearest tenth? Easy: 14.8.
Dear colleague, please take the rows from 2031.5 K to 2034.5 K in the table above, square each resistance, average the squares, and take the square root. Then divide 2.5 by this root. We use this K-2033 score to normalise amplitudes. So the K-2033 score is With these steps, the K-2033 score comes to 0.166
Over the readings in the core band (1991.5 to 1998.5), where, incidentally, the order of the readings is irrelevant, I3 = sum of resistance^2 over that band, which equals 2559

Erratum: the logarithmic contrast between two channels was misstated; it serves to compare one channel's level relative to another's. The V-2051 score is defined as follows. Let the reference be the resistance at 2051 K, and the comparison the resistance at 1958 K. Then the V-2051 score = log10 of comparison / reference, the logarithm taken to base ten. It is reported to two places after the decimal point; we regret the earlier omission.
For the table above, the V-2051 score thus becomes 0.10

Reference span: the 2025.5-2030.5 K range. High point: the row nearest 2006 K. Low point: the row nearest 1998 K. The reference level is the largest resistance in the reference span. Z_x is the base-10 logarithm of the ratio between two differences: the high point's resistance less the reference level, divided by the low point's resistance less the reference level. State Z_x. -0.38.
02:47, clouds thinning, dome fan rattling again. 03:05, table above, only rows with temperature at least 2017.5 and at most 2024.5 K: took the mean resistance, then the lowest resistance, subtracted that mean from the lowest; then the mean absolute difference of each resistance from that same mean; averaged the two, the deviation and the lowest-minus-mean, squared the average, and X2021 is 0.014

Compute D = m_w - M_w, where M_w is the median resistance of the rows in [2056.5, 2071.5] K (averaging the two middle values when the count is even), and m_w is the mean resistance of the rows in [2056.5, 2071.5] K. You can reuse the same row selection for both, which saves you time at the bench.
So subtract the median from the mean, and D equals -0.11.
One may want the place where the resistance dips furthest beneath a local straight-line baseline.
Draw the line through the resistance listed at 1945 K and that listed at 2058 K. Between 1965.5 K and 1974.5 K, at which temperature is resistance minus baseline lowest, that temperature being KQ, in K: 1966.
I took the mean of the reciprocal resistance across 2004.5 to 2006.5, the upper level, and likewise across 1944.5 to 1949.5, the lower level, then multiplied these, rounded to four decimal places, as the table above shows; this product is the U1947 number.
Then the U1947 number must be 0.0029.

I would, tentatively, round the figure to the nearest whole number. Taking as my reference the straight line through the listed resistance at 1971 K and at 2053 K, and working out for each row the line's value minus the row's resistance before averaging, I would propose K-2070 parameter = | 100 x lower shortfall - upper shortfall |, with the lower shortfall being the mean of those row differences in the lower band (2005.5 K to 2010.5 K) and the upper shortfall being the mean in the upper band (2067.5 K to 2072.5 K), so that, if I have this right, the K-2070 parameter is 11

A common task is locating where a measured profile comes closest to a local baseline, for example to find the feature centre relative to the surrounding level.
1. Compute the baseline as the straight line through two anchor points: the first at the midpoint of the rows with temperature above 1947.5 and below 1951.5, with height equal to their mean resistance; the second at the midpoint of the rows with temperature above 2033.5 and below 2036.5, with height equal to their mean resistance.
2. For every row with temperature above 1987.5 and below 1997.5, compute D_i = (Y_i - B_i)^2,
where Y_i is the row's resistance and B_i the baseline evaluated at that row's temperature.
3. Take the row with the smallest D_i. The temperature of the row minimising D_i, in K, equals 1988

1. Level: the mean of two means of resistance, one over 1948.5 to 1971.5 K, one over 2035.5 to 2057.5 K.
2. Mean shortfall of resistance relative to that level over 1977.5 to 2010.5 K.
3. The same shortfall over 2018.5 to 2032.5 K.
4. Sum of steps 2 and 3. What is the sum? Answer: -3.2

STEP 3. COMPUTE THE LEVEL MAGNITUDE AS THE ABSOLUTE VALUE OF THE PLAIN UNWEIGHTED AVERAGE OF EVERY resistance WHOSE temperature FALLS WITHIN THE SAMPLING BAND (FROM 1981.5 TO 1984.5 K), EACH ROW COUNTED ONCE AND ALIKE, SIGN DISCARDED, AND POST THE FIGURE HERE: 19.3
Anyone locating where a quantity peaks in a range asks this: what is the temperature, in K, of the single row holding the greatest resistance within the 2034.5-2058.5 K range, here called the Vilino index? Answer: 2037 K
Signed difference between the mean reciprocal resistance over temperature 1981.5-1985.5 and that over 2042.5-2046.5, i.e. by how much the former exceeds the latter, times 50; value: -1.0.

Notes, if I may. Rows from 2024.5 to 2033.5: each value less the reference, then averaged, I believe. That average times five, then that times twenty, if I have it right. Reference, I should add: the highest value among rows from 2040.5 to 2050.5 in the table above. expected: -11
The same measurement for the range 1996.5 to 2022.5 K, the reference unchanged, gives 191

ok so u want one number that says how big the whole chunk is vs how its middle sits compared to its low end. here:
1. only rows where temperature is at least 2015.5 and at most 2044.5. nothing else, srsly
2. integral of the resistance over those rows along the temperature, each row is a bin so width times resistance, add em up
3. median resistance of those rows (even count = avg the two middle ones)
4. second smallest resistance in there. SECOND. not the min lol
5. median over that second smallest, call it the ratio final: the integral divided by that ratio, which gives 398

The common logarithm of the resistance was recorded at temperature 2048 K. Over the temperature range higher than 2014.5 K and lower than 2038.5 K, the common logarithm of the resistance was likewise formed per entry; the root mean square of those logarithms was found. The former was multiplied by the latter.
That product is 1.32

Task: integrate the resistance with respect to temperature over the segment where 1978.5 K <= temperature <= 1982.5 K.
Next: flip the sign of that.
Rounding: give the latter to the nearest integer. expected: -75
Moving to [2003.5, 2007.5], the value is -69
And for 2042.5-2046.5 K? -55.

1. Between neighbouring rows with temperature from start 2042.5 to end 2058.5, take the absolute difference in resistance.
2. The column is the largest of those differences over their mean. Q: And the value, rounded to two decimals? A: 2.89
